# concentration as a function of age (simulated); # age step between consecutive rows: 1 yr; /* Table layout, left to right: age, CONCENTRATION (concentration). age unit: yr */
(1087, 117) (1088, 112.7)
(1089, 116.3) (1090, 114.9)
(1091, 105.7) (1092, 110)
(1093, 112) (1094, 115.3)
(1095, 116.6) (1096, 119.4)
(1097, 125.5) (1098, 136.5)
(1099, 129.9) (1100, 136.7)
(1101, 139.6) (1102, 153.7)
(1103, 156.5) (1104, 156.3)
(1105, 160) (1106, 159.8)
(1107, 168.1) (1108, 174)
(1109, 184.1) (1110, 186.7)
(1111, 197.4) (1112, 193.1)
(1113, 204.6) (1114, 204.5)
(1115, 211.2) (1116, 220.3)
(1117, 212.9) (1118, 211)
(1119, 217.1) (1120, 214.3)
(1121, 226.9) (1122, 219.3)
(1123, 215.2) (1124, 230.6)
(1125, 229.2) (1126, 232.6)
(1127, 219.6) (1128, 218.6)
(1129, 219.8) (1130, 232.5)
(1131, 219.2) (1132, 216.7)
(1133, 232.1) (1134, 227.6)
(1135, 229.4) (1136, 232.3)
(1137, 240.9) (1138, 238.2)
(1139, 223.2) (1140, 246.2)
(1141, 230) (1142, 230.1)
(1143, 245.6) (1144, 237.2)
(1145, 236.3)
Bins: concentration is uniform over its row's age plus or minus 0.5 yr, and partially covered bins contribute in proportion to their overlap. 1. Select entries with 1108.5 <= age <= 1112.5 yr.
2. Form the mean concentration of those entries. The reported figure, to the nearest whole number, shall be 190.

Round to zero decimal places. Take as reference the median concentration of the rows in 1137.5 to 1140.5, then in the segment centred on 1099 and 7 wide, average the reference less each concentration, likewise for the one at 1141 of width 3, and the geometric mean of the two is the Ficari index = 17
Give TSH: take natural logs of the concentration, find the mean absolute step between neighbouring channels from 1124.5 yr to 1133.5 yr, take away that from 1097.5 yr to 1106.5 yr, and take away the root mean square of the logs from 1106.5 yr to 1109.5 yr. -5.16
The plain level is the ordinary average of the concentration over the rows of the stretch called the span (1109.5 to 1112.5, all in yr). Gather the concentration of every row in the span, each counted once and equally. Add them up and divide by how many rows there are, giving 192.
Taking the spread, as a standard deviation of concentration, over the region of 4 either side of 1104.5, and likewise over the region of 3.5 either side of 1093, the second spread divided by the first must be 0.4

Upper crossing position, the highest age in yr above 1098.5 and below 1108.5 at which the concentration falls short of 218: 1108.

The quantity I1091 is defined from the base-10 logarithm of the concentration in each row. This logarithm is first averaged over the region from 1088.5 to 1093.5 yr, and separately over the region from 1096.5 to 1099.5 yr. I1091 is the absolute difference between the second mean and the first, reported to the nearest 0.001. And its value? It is 0.068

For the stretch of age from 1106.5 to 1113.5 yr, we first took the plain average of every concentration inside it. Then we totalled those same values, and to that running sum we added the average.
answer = 1495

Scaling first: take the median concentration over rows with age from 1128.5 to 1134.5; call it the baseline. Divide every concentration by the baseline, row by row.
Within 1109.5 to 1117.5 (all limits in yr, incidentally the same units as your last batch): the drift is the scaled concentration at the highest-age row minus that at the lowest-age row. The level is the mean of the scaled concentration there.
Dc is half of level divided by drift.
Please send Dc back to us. 3.9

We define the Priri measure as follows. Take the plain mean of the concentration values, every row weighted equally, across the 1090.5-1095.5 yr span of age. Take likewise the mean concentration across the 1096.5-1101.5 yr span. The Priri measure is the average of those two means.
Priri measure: 123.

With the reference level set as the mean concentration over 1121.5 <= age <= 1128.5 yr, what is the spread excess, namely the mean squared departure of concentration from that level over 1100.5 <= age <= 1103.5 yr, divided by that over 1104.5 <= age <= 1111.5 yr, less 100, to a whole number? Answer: -98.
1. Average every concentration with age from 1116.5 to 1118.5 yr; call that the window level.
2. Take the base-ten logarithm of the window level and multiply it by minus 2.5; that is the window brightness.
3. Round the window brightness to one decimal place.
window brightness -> -5.8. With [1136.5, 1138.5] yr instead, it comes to -5.9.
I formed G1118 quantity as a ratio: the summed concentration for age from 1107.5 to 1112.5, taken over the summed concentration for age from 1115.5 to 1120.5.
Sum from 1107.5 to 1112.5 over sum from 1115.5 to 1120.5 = 0.87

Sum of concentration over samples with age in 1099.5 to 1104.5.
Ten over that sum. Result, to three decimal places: 0.013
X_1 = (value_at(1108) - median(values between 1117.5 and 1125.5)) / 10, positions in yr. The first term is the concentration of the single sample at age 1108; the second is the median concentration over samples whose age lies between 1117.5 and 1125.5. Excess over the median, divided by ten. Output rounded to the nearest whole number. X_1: -4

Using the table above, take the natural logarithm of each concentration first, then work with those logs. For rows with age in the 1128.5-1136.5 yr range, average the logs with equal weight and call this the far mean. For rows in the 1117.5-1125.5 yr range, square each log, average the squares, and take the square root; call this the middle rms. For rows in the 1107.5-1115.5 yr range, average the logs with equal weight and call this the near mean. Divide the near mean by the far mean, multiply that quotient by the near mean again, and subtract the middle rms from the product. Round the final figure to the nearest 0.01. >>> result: -0.28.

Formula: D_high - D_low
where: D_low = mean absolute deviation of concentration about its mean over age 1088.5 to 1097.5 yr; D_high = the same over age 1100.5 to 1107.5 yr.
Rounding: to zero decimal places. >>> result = 2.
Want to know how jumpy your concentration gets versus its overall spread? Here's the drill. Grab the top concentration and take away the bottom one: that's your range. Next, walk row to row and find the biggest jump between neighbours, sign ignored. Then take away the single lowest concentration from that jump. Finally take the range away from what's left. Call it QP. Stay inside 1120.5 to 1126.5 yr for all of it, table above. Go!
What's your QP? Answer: -217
